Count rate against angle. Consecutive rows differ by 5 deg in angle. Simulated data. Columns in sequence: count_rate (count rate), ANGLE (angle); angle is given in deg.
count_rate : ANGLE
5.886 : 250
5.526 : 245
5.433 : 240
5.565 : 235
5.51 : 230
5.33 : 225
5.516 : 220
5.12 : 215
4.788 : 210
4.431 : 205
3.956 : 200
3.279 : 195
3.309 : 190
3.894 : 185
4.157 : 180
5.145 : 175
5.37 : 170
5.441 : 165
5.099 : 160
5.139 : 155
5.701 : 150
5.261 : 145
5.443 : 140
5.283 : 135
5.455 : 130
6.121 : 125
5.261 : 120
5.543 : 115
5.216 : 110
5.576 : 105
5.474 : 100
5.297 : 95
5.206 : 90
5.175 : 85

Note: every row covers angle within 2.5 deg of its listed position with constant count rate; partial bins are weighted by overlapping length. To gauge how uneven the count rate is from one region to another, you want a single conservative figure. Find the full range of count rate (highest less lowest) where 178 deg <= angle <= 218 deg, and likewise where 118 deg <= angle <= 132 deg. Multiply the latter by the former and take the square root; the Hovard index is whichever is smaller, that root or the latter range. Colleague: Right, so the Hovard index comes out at 0.9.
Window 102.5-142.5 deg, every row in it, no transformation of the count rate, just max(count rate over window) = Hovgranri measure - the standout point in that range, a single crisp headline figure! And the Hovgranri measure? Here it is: 6.121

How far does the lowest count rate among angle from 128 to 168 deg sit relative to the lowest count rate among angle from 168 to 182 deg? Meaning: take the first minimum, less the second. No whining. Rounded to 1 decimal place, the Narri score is 0.9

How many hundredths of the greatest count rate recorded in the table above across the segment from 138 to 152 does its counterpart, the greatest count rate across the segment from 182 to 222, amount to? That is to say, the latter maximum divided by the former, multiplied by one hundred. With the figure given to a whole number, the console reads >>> 97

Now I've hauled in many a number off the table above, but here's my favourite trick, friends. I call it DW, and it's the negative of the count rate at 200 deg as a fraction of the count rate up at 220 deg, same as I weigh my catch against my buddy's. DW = -0.72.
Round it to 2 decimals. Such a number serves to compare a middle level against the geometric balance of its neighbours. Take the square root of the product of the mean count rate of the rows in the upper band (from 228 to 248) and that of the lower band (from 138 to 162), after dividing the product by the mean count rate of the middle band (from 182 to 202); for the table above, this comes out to 2.85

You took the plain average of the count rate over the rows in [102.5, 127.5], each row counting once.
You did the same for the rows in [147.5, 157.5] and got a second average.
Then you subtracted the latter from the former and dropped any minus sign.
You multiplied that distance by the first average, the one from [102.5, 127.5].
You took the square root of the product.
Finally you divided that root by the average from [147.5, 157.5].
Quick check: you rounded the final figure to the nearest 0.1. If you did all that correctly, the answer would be 0.2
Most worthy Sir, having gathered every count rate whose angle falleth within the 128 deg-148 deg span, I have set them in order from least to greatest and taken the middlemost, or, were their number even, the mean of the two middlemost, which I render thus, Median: 5.4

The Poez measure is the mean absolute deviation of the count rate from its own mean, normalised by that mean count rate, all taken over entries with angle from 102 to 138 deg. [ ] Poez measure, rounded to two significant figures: 0.039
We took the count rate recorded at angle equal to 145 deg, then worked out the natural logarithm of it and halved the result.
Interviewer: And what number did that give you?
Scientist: 0.83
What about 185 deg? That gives 0.68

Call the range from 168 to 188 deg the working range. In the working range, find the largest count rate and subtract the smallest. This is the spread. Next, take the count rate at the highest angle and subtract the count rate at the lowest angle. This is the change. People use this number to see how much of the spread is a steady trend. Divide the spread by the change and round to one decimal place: -1.0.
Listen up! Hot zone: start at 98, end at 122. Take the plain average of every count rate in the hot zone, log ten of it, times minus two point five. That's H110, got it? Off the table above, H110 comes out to -1.83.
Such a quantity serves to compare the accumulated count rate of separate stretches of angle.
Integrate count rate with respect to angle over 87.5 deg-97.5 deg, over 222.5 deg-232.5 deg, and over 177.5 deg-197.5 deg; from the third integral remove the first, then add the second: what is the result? 75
